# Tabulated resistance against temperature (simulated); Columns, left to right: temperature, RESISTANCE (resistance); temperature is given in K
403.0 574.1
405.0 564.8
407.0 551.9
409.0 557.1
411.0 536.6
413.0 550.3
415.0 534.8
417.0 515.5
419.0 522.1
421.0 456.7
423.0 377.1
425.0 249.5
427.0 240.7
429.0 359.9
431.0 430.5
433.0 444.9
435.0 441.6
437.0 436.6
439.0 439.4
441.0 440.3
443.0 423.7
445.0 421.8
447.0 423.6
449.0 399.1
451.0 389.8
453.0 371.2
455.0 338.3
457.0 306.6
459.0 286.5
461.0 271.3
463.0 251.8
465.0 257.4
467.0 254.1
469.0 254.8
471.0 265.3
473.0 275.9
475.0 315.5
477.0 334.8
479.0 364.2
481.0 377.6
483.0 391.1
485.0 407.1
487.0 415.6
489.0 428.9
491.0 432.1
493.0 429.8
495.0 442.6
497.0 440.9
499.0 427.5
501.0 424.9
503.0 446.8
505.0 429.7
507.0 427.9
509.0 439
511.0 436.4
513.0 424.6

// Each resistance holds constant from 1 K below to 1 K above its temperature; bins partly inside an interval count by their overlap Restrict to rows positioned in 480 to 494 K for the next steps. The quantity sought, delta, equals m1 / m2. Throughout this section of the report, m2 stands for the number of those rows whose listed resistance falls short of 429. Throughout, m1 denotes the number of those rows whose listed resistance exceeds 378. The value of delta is 1.2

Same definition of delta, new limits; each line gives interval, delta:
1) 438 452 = 1.4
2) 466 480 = 0.0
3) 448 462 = 0.3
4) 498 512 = 2.3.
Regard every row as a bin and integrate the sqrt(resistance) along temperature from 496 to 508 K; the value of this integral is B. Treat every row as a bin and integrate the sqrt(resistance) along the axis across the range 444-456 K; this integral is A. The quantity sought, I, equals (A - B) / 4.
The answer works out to -3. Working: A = 237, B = 250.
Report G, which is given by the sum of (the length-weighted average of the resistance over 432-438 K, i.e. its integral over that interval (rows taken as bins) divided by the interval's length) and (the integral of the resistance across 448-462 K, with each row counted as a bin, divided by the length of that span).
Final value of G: 779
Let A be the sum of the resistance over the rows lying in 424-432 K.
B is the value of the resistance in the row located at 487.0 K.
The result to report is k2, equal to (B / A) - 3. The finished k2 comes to -2.68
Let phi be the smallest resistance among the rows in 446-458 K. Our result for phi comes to 306.6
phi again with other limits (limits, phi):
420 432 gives 240.7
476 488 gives 334.8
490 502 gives 424.9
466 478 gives 254.1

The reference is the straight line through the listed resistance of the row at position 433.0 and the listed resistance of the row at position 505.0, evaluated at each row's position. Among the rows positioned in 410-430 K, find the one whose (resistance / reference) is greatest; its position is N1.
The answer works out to 413.0 K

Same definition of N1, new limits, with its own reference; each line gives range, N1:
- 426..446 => 433.0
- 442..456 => 447.0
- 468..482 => 481.0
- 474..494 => 491.0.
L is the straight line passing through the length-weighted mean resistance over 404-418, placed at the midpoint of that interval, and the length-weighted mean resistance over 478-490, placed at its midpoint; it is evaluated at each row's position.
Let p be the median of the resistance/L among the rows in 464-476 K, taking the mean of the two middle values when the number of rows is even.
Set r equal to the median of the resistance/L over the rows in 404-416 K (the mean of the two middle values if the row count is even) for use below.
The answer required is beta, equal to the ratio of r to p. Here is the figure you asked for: 1.65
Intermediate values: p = 0.61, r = 1.0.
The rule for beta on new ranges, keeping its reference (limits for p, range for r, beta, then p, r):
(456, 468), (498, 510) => 2.02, 0.60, 1.2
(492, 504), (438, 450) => 0.76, 1.17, 0.9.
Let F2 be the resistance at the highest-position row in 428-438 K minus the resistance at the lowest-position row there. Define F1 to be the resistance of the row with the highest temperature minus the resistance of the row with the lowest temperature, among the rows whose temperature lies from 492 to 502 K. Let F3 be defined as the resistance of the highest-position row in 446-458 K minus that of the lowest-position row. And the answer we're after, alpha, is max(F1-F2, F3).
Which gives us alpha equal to -82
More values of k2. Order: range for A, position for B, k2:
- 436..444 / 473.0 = -2.84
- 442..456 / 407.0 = -2.80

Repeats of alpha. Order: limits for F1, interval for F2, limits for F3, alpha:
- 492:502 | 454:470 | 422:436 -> 79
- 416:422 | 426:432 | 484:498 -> 34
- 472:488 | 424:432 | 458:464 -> -35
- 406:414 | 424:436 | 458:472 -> -21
